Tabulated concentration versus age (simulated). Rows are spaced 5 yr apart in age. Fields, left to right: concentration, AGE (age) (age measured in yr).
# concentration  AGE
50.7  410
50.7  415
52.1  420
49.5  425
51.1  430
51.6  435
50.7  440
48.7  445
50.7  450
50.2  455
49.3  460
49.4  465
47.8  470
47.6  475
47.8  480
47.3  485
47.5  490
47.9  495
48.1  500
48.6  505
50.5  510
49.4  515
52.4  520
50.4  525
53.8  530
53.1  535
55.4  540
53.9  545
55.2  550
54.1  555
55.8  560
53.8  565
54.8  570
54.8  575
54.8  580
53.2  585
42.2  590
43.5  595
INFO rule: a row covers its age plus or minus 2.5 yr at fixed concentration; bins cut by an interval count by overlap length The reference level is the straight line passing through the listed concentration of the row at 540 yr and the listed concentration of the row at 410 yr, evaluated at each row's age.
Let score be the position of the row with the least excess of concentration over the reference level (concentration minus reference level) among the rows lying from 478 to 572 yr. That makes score 485 yr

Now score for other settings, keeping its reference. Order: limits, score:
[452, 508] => 485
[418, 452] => 445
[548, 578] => 565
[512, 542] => 515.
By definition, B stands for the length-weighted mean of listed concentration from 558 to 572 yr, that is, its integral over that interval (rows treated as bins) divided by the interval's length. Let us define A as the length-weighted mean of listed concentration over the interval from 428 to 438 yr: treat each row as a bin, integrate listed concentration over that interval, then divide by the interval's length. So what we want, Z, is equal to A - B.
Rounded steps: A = 51.3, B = 55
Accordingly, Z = -3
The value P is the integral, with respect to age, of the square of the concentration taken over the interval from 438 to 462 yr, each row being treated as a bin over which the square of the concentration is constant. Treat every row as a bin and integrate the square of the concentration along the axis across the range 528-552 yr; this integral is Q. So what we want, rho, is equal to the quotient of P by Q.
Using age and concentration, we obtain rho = 0.85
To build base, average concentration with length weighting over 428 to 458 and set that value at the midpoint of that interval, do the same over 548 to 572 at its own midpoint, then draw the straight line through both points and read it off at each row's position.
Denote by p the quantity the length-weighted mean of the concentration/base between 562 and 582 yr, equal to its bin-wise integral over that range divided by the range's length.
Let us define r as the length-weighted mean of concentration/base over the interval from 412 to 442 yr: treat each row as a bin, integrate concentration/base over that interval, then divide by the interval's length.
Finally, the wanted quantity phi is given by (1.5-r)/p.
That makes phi 0.48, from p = 0.99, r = 1.02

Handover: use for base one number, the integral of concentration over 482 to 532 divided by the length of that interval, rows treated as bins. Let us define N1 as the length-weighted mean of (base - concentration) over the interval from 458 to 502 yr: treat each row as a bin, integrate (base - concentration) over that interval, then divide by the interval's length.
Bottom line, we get 1.5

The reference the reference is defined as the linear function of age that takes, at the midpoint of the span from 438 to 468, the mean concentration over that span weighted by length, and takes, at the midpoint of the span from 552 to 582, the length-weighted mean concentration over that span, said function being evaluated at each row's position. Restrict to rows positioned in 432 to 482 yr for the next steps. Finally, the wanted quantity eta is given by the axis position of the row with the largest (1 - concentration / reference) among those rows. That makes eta 480 yr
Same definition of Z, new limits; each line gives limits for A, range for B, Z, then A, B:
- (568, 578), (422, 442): 4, 54.8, 51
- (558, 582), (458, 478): 6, 54.8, 48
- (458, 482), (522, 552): -5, 48.4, 54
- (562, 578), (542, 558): 0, 54.5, 54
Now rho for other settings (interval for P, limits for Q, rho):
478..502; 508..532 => 0.87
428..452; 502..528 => 0.93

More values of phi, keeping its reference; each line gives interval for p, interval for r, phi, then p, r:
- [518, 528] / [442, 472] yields 0.55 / 0.96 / 0.97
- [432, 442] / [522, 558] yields 0.50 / 1.02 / 0.99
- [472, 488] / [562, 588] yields 0.57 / 0.92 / 0.98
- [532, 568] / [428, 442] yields 0.48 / 1.00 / 1.02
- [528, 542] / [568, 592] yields 0.56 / 1.00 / 0.94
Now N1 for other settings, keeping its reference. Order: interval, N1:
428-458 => -0.9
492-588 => -3.0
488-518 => 0.8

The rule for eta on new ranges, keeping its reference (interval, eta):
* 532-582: 565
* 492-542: 495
